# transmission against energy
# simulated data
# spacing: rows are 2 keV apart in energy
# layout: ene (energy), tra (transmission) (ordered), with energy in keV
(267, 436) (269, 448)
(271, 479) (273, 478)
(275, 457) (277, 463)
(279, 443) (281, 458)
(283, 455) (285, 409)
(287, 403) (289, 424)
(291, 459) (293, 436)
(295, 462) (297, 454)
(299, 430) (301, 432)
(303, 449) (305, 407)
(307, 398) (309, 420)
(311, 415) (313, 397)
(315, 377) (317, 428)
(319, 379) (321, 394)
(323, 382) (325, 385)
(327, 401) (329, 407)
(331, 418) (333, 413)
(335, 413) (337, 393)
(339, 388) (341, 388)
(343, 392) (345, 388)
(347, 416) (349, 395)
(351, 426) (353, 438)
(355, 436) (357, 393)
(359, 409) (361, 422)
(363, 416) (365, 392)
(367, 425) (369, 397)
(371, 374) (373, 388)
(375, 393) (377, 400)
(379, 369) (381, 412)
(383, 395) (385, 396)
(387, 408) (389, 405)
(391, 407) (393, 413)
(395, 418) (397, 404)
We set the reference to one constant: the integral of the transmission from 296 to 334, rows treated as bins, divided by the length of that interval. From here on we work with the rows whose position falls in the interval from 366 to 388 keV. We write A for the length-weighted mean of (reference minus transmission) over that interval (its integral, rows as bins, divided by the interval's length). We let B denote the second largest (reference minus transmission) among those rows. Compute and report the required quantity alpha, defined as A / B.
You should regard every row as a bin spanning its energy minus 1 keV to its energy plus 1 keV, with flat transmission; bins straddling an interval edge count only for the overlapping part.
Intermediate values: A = 14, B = 36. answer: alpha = 0.38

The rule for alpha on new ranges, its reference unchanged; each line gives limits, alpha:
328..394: 0.17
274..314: -2.02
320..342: 0.46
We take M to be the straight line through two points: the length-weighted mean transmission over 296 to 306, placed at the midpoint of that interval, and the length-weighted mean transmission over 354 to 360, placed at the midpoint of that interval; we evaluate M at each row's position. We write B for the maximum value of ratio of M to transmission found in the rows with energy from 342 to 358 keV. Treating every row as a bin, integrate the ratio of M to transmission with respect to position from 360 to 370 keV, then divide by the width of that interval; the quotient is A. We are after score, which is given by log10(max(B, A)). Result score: 0.032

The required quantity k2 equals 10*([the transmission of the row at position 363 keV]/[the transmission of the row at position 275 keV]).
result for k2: 9.1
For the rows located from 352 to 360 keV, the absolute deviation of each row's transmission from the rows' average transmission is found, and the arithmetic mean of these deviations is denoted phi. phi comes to 18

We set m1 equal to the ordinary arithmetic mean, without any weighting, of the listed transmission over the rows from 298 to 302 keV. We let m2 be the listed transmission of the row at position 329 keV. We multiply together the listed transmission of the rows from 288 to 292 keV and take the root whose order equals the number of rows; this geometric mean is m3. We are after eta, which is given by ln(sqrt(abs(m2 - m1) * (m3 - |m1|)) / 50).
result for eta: -1.2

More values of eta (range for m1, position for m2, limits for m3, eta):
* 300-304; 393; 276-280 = -1.0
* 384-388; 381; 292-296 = -0.8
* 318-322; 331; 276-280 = -0.1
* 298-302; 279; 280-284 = -1.1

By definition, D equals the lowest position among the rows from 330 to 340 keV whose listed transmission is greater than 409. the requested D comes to 331 keV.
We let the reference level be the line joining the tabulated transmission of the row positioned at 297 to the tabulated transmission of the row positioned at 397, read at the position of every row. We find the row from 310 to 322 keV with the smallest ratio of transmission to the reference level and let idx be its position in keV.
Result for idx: 315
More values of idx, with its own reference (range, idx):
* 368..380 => 379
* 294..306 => 305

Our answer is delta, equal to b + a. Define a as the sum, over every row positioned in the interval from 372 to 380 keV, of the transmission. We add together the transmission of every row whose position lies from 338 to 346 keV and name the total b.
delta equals 3106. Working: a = 1550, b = 1556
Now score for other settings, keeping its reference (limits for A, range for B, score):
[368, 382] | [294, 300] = 0.017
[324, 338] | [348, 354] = 0.022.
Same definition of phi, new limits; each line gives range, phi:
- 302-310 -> 16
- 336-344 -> 2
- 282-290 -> 17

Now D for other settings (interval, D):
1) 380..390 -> 381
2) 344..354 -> 347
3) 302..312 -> 303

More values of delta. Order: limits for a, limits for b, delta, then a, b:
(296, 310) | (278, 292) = 6041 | 2990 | 3051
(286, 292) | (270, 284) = 4519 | 1286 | 3233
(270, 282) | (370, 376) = 3933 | 2778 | 1155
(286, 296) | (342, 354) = 4639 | 2184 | 2455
